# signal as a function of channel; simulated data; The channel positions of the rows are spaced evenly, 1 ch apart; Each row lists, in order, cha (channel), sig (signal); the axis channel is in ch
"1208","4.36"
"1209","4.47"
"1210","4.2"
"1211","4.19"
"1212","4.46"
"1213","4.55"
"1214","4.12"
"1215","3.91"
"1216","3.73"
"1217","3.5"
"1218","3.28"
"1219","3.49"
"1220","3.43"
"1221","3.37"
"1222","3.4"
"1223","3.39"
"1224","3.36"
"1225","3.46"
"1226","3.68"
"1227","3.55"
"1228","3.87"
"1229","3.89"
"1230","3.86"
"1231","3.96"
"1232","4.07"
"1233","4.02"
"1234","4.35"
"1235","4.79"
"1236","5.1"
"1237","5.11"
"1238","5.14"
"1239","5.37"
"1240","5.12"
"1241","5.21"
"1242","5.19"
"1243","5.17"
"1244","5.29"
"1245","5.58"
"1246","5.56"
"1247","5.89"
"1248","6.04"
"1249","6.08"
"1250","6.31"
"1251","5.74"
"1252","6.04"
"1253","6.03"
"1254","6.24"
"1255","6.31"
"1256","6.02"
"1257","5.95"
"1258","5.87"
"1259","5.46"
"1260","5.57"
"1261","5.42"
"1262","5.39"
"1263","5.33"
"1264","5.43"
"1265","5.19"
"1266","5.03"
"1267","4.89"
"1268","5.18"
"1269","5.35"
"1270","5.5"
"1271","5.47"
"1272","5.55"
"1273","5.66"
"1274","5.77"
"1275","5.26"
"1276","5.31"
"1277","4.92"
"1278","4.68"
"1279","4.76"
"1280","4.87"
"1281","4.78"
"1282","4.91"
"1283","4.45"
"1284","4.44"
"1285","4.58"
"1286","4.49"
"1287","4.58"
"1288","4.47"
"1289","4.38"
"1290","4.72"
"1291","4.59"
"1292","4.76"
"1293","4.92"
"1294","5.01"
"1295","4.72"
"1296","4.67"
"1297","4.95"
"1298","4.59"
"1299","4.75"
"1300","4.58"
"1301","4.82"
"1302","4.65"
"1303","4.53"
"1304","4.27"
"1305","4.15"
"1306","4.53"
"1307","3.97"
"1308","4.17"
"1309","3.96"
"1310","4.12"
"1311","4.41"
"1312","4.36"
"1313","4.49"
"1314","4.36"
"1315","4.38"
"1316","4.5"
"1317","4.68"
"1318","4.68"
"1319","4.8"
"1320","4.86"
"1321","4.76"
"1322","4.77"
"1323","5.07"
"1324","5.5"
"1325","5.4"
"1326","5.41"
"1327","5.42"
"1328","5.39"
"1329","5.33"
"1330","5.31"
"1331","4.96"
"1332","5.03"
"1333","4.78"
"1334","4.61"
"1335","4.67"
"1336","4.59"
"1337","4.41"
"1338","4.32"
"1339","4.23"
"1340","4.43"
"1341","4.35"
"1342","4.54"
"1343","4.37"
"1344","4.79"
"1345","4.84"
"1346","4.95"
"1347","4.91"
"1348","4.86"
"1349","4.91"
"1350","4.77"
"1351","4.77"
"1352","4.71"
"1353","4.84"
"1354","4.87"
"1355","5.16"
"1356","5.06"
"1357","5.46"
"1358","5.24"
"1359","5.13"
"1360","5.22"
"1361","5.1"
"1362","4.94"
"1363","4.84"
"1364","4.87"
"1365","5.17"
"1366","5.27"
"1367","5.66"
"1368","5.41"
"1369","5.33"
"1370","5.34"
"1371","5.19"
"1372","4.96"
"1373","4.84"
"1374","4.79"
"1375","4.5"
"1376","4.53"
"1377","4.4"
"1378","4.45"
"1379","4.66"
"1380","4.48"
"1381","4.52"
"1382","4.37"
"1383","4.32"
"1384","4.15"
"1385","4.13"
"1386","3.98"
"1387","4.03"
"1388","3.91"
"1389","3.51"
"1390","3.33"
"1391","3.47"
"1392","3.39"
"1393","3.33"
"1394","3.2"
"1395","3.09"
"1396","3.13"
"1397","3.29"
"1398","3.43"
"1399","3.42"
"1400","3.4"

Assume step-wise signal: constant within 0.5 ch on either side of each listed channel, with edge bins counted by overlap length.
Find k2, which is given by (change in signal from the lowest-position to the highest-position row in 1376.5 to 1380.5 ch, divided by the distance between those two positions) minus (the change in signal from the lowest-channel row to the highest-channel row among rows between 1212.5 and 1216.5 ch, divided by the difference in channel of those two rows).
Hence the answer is 0.30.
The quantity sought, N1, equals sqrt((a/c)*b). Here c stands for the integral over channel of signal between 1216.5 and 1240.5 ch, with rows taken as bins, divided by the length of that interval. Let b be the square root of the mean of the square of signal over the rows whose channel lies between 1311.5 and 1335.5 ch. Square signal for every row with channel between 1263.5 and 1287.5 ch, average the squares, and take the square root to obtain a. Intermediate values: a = 5.1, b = 4.91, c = 4.0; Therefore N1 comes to 2.48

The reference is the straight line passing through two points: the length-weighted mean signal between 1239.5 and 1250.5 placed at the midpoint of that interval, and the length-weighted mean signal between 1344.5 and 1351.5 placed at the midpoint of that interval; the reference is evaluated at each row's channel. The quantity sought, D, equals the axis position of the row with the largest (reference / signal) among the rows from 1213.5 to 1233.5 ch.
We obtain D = 1218 ch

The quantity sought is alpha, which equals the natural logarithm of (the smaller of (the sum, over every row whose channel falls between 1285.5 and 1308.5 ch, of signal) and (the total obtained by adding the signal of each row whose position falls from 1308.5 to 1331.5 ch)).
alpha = 4.657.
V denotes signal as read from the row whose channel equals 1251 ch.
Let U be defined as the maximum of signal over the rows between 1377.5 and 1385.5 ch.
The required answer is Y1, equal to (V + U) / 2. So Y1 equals 5.20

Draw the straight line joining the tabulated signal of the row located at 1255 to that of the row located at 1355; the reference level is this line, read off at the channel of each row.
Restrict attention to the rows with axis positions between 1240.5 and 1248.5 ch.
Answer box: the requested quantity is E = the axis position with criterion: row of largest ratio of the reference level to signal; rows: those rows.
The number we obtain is 1243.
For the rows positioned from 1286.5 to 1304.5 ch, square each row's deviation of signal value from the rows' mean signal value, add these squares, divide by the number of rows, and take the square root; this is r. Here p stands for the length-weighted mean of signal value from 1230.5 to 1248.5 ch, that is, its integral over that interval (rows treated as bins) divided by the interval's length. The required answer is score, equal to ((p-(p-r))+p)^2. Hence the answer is 27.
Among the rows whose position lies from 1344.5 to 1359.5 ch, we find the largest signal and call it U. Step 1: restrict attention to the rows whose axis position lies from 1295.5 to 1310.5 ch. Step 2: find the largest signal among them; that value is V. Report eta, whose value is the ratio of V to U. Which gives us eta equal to 0.91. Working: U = 5.46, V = 4.95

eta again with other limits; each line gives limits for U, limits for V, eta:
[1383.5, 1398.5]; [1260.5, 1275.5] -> 1.39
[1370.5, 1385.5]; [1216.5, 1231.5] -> 0.76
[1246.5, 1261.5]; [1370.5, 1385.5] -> 0.82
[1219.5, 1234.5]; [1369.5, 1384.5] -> 1.23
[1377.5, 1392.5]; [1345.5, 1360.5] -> 1.17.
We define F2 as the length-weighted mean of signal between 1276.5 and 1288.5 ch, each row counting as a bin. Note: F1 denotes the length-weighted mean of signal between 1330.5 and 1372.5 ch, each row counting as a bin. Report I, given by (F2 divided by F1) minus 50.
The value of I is -49.0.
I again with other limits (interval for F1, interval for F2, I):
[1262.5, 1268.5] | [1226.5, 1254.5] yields -49.0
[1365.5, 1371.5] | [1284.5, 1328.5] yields -49.1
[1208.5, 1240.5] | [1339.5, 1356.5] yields -48.8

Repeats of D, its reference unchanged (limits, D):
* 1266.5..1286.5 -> 1284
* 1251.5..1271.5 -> 1267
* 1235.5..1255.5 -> 1236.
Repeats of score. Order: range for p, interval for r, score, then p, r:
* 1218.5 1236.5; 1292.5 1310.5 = 17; 3.84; 0.33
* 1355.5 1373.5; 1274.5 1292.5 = 29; 5.17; 0.26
